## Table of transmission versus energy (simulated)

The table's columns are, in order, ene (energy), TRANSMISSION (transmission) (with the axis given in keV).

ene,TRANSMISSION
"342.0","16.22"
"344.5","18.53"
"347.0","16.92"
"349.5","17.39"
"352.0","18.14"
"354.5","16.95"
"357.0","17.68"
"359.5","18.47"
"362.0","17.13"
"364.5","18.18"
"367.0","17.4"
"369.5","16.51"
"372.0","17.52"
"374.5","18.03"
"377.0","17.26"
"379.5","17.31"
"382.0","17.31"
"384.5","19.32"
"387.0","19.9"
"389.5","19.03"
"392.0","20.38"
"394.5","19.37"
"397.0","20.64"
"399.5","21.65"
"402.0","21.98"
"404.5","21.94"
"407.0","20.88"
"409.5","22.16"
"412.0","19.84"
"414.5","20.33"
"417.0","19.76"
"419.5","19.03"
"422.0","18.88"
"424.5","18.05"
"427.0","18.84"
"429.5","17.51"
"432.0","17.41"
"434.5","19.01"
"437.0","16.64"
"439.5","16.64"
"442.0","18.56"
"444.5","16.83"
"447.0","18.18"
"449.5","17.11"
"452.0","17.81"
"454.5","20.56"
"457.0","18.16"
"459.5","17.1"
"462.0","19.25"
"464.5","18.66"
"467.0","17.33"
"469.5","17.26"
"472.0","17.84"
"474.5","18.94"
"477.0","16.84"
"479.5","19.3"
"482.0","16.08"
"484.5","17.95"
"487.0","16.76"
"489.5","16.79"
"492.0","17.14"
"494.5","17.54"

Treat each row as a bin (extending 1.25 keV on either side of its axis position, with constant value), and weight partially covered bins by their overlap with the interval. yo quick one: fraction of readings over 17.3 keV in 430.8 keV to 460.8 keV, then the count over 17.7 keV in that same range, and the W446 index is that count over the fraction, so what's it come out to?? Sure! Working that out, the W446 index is 10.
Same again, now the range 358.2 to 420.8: 20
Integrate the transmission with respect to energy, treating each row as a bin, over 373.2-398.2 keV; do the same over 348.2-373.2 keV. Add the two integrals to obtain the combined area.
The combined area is 910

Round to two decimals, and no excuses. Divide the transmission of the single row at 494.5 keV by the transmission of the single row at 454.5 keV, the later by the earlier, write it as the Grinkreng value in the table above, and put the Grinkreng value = 0.85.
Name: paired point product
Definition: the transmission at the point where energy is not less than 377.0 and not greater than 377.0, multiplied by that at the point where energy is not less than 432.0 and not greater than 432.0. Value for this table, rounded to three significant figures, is 300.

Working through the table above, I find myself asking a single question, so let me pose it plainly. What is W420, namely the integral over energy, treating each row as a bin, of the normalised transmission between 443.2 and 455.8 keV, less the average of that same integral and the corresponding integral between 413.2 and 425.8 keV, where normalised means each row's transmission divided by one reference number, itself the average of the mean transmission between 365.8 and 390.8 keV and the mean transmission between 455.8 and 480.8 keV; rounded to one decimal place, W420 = -0.4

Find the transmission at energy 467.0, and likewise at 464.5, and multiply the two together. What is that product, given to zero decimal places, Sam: 323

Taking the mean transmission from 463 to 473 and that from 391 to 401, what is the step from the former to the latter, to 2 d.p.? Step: 2.74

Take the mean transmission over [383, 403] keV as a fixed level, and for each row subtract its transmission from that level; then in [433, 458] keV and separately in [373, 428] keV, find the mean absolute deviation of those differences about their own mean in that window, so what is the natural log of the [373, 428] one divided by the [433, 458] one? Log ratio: 0.3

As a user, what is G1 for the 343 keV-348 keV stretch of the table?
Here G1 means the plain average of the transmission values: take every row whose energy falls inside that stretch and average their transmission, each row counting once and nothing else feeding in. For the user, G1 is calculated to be 17.7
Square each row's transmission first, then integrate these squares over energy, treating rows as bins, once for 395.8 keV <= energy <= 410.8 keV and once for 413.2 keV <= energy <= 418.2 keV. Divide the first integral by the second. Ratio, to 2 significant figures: 3.5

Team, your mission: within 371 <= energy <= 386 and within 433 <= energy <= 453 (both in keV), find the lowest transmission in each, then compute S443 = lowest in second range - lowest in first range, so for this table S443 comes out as -0.6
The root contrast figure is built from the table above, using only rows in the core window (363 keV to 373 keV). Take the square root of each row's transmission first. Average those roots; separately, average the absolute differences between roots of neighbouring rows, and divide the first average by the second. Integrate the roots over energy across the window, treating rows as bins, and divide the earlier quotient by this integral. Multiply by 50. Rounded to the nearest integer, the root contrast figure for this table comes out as 46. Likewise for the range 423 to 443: 18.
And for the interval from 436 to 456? 16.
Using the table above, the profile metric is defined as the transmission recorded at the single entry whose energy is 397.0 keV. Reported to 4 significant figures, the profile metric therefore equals 20.64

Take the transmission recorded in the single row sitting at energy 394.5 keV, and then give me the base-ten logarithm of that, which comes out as 1.29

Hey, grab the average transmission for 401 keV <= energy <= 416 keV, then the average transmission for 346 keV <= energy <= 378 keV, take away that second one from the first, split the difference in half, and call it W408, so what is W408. 1.8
